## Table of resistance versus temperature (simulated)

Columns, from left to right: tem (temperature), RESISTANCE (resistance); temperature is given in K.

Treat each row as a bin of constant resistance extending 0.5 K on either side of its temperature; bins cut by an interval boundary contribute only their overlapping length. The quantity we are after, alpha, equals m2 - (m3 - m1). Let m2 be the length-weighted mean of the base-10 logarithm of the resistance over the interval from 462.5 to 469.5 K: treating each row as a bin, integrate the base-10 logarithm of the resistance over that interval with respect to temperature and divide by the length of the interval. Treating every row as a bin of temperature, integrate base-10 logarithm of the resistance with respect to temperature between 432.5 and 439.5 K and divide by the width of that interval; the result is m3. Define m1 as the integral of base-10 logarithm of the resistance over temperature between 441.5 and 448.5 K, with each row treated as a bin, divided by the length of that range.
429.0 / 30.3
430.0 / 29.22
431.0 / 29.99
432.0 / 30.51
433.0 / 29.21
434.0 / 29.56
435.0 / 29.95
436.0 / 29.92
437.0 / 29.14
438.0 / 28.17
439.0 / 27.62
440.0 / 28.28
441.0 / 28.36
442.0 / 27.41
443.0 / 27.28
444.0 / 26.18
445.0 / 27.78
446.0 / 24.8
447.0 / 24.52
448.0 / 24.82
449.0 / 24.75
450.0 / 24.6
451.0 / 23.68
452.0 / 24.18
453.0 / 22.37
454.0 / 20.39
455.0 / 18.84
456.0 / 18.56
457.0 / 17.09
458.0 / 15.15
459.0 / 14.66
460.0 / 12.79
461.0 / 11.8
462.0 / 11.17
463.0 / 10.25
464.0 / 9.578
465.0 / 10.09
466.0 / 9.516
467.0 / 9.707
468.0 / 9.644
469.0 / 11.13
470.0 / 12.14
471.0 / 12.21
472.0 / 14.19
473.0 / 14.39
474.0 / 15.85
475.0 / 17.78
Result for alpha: 1.0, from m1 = 1.42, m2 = 1.00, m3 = 1.46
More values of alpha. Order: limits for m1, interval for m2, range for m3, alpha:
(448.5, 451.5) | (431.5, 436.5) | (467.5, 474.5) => 1.8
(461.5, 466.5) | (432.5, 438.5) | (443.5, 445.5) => 1.0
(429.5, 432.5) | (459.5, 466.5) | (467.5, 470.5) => 1.5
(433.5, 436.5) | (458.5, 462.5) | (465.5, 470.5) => 1.6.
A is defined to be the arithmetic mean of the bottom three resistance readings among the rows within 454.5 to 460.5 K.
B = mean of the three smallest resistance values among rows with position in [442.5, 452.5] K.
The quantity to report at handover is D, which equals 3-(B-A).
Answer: -6.9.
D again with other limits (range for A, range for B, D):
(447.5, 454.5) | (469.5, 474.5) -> 12.3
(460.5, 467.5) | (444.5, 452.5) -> -11.5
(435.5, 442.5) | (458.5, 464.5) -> 20.4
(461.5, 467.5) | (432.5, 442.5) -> -15.1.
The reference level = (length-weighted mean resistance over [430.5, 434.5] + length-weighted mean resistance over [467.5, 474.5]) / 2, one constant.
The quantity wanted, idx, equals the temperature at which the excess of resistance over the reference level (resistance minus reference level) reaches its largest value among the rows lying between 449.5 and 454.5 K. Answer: 450.0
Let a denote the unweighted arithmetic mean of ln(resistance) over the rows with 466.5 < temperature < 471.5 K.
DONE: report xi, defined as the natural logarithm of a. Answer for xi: 0.87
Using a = 2.4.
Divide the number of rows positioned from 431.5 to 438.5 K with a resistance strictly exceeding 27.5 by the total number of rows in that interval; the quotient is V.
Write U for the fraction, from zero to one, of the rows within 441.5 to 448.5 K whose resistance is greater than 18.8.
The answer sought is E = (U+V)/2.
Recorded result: 1.00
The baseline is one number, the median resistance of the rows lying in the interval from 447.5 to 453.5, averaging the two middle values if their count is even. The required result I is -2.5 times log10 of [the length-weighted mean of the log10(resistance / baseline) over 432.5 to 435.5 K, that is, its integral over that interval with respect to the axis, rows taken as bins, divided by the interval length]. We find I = 2.7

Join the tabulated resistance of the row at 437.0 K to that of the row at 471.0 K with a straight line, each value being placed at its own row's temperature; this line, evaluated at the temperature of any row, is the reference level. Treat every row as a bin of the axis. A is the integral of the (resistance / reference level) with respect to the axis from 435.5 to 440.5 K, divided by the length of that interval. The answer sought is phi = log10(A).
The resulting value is 0.000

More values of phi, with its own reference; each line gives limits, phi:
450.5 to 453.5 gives 0.033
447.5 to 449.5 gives 0.025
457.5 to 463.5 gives -0.142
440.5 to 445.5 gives 0.020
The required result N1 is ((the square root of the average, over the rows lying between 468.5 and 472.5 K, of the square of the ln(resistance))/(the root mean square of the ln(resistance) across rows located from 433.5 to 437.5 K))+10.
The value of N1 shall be 10.74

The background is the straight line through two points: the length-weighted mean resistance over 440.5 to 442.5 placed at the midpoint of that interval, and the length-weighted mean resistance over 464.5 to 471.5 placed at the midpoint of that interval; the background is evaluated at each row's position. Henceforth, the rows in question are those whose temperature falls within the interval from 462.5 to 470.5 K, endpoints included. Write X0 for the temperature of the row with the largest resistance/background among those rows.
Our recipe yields 470.0 K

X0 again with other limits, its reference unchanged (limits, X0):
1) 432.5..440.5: 440.0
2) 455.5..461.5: 456.0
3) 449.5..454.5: 452.0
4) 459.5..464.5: 460.0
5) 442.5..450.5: 450.0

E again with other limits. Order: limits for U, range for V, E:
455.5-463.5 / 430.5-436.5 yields 0.50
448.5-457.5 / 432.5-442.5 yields 0.84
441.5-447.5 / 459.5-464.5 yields 0.50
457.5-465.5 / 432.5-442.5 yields 0.45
